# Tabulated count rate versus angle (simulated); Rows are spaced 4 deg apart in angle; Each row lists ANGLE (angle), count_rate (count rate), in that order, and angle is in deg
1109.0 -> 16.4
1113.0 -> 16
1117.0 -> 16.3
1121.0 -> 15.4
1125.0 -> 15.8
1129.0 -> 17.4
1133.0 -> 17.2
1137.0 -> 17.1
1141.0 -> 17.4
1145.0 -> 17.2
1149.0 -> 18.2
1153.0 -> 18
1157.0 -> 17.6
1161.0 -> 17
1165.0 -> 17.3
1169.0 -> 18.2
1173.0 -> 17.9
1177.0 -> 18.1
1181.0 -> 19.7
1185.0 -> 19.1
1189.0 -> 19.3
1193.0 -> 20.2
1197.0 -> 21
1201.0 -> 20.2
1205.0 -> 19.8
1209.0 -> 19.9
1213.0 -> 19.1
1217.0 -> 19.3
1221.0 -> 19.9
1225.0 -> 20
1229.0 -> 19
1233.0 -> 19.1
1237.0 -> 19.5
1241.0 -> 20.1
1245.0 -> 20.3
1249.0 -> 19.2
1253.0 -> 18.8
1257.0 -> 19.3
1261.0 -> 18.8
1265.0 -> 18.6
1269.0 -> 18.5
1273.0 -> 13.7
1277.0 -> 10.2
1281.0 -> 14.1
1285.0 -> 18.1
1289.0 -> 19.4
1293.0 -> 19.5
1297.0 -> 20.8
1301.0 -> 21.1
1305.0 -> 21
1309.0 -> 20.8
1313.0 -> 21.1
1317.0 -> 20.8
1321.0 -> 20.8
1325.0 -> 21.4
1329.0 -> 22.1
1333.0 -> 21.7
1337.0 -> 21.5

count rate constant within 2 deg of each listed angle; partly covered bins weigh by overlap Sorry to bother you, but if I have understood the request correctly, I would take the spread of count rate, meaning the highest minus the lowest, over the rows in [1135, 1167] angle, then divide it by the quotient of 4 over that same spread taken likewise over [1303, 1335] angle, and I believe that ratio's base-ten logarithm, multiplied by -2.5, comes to 1.0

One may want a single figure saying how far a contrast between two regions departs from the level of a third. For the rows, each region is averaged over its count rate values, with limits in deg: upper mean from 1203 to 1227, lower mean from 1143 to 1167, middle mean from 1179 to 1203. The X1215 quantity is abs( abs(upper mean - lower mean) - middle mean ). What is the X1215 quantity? 17.8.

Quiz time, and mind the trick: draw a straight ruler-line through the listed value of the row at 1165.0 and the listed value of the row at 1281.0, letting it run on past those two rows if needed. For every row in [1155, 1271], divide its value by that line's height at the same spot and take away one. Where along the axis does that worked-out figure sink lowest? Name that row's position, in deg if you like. 1161.0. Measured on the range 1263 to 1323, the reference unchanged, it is 1277.0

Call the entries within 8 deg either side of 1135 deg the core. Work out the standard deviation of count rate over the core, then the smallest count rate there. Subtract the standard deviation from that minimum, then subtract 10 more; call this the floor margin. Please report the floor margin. 7.0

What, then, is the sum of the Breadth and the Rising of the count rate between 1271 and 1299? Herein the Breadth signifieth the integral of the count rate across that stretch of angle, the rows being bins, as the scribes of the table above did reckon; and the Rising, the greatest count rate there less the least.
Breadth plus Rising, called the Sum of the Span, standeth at 474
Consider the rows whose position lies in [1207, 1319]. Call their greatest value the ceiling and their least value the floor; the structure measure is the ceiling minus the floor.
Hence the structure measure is 10.9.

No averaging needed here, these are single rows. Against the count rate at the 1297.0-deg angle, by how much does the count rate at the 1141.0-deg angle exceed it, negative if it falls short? -3.4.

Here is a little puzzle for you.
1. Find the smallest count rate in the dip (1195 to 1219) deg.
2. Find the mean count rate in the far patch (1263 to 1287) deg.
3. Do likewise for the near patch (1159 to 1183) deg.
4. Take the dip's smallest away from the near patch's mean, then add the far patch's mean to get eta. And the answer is 14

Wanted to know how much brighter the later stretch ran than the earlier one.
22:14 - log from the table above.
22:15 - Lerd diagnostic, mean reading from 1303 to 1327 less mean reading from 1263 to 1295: 4.5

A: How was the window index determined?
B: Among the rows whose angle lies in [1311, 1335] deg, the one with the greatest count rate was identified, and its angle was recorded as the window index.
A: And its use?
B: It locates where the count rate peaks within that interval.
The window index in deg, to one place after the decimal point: 1329.0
